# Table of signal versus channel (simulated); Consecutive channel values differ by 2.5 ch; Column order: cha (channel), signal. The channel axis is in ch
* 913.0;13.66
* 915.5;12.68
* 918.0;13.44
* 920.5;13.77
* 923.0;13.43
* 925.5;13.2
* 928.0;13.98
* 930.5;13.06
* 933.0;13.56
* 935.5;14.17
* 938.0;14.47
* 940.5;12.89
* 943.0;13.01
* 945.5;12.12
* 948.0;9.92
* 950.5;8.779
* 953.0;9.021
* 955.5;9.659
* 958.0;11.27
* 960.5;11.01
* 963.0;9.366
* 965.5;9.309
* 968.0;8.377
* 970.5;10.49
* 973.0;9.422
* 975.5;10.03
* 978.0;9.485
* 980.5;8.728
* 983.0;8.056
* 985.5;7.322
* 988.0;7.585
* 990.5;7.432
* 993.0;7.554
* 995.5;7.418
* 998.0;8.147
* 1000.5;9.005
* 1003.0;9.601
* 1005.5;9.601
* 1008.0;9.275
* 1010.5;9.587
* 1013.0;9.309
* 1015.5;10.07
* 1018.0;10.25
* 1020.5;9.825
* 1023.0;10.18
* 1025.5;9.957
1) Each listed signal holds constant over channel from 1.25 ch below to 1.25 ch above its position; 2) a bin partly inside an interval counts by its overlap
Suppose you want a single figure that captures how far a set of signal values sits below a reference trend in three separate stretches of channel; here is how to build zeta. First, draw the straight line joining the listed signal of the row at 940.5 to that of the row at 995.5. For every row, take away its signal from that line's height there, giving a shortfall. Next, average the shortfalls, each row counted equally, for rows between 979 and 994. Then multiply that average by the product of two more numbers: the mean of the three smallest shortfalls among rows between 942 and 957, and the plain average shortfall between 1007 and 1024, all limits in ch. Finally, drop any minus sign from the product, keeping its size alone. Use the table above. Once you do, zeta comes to 1.2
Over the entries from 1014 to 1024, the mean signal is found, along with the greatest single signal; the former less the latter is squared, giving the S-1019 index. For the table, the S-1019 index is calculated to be 0.0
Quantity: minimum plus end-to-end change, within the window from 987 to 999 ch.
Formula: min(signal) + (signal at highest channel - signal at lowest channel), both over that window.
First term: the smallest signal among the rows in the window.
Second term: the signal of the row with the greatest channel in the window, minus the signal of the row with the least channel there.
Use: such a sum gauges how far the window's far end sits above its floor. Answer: 8.0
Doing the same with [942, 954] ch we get 4.8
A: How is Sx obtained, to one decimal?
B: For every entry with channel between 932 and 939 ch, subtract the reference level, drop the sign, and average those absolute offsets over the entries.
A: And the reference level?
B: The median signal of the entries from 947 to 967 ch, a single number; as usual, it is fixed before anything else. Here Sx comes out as 4.6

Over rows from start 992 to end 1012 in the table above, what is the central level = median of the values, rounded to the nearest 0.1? 9.1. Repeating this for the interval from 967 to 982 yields 9.5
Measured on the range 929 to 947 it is 13.1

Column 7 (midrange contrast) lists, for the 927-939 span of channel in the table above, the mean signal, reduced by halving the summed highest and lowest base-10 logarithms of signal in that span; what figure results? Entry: 13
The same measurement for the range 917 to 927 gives 12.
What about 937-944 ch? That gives 12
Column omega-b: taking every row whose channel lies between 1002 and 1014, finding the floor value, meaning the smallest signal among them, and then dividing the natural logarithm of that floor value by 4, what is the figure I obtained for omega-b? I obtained 0.557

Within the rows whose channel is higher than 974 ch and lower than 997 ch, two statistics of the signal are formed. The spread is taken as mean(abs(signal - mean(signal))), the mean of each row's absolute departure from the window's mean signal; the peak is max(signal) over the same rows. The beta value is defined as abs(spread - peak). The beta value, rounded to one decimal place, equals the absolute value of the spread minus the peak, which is 9.2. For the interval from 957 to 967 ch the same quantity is 10.4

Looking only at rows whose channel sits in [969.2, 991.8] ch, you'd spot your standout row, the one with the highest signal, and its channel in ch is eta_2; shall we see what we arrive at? 970.5 ch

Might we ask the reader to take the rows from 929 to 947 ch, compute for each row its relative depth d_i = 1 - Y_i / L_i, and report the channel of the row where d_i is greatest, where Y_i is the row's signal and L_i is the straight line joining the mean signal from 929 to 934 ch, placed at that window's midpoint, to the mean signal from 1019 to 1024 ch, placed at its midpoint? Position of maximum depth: 945.5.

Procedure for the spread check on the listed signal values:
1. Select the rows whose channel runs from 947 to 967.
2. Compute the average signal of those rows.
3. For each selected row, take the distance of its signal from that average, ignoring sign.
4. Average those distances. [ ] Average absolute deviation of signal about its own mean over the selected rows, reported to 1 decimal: 0.7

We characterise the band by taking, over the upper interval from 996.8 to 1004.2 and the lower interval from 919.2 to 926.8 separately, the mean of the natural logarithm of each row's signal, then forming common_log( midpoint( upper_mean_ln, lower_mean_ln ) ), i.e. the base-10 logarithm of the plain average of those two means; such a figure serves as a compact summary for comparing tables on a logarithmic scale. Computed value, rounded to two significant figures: 0.38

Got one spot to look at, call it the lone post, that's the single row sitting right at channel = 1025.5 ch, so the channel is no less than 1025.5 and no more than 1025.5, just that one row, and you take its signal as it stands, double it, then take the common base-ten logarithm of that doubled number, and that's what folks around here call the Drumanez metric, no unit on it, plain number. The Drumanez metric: 1.30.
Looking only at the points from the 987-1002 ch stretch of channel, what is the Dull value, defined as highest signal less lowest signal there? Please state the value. 1.59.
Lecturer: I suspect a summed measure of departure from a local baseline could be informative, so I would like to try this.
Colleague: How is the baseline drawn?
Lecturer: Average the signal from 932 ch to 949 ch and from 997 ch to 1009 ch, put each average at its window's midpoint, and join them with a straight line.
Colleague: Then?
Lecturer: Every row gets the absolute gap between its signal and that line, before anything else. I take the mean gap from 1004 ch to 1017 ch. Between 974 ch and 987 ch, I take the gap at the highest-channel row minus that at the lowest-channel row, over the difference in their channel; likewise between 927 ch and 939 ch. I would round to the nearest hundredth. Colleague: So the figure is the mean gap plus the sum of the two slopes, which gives 1.21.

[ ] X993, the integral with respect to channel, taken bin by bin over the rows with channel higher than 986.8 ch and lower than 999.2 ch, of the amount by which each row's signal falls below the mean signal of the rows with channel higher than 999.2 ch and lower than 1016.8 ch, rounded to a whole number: 23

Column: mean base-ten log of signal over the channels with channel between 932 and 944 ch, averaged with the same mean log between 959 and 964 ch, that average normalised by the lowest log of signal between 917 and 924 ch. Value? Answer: 0.95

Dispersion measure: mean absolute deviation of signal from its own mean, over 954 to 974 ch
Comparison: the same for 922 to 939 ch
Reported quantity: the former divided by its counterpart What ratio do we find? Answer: 1.82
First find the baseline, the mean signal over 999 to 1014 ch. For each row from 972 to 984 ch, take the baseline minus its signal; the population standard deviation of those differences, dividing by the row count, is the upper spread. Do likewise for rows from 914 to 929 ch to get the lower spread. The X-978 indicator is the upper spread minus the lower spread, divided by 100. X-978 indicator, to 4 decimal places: 0.0027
